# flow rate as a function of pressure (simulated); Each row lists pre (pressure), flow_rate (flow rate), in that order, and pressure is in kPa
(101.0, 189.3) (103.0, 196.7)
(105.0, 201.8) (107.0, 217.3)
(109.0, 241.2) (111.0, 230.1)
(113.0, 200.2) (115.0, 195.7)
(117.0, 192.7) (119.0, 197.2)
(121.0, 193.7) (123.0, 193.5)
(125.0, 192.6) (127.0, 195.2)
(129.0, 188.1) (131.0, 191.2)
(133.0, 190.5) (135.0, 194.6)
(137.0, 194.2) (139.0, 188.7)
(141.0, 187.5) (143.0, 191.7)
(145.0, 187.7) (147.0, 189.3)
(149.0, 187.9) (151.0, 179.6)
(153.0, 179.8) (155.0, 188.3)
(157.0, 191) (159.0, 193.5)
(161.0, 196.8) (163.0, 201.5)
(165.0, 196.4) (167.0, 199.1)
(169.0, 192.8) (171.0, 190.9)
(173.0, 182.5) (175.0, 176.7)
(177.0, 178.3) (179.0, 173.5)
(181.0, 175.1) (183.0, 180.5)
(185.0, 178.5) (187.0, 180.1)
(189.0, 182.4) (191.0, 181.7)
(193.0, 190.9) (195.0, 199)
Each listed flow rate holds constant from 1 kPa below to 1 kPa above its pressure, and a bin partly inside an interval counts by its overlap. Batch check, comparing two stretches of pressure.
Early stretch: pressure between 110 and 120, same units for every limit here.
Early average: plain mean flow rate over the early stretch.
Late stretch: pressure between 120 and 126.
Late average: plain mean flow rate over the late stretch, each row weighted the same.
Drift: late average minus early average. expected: -9.9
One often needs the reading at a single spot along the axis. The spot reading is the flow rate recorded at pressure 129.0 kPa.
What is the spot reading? 188.1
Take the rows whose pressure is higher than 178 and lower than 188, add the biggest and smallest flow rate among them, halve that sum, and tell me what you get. 177.0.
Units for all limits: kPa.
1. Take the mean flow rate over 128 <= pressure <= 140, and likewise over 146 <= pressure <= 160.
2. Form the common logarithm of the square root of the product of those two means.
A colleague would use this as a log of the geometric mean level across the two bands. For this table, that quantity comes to 2.28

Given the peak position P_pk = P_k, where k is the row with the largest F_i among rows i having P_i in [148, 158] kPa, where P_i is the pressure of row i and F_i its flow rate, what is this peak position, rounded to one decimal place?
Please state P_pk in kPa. 157.0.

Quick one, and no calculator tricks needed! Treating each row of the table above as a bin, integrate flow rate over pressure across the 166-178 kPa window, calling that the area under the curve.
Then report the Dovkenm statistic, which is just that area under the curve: 2241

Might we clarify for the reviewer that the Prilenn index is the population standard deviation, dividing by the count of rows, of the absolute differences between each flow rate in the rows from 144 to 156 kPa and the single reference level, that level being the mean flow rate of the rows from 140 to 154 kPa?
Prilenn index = 2.1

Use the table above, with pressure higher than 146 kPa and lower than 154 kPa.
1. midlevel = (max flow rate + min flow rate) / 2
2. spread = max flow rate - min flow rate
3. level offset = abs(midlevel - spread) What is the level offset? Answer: 175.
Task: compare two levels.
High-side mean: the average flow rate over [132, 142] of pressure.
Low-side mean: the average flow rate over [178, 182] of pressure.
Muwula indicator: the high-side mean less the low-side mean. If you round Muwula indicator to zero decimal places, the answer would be 17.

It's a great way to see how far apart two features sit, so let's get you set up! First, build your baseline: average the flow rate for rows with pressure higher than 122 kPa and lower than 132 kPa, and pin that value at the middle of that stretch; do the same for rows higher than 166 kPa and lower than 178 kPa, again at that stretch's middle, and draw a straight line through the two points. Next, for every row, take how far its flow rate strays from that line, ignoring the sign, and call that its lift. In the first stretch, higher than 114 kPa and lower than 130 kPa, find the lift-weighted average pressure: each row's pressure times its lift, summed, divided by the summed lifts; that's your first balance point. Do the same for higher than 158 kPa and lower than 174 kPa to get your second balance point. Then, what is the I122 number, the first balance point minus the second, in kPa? -42.4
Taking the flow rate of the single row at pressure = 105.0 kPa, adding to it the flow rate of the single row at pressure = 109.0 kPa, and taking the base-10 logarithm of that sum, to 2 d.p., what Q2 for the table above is 2.65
